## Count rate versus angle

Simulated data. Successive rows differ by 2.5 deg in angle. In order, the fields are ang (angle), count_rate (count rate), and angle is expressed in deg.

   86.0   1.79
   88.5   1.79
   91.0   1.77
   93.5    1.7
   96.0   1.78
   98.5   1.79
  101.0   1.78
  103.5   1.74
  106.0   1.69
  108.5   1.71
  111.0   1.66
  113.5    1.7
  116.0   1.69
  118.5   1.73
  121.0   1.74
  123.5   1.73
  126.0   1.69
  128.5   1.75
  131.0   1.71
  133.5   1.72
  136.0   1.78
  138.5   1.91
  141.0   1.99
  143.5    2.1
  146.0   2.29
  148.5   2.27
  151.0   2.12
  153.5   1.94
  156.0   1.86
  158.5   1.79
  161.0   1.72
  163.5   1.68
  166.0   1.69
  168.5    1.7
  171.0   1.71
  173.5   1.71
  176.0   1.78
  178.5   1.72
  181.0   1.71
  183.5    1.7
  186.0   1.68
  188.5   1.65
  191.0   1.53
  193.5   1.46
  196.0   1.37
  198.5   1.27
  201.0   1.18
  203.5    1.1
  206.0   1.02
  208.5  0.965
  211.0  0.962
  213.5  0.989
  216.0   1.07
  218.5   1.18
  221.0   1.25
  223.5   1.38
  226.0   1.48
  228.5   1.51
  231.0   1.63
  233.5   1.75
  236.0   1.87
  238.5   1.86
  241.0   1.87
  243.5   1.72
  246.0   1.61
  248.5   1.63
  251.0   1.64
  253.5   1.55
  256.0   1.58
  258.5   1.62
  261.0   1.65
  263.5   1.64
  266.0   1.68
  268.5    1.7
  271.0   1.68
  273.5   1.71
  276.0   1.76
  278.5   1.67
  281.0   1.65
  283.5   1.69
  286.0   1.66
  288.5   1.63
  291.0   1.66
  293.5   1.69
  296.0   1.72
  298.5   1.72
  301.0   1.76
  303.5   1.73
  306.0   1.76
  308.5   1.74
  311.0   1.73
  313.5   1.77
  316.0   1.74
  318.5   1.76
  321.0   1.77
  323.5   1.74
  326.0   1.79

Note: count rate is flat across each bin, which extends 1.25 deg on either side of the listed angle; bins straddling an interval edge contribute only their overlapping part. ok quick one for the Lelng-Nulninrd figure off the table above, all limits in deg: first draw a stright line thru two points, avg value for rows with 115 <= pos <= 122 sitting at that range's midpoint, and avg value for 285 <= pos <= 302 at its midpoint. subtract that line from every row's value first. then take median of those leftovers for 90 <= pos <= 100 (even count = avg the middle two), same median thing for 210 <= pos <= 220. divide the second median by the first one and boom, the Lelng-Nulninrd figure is -13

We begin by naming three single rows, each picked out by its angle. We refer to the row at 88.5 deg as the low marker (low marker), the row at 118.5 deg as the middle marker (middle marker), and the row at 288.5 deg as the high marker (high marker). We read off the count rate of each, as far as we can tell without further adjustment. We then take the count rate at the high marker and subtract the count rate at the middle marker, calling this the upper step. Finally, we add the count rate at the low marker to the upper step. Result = 1.7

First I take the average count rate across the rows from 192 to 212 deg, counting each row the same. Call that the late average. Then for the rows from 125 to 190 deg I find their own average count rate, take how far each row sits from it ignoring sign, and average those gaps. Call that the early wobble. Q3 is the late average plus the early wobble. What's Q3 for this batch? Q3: 1.3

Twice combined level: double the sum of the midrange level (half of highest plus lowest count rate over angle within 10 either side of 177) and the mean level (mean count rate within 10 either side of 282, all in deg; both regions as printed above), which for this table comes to 6.8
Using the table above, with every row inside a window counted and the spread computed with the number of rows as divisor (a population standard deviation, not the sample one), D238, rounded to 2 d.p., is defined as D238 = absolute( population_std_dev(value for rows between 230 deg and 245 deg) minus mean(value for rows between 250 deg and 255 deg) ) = 1.50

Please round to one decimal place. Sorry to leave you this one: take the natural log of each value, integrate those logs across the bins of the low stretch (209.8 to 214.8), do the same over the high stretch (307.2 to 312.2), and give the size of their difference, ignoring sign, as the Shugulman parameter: 2.9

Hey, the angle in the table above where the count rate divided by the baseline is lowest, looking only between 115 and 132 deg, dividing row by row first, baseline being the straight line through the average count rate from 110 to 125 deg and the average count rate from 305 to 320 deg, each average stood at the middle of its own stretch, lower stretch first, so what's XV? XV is 126.0 deg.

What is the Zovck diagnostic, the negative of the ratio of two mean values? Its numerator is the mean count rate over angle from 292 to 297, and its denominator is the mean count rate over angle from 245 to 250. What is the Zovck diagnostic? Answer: -1.05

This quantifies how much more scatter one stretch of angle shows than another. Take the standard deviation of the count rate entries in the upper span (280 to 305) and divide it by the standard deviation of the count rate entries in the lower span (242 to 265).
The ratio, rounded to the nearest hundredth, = 0.87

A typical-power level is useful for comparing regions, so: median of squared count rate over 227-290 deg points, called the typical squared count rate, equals 2.76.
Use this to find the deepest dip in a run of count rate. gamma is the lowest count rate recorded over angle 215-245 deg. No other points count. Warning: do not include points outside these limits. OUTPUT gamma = 1.07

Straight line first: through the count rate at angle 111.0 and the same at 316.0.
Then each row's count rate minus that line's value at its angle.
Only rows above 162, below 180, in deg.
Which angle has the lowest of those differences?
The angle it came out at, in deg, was 163.5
